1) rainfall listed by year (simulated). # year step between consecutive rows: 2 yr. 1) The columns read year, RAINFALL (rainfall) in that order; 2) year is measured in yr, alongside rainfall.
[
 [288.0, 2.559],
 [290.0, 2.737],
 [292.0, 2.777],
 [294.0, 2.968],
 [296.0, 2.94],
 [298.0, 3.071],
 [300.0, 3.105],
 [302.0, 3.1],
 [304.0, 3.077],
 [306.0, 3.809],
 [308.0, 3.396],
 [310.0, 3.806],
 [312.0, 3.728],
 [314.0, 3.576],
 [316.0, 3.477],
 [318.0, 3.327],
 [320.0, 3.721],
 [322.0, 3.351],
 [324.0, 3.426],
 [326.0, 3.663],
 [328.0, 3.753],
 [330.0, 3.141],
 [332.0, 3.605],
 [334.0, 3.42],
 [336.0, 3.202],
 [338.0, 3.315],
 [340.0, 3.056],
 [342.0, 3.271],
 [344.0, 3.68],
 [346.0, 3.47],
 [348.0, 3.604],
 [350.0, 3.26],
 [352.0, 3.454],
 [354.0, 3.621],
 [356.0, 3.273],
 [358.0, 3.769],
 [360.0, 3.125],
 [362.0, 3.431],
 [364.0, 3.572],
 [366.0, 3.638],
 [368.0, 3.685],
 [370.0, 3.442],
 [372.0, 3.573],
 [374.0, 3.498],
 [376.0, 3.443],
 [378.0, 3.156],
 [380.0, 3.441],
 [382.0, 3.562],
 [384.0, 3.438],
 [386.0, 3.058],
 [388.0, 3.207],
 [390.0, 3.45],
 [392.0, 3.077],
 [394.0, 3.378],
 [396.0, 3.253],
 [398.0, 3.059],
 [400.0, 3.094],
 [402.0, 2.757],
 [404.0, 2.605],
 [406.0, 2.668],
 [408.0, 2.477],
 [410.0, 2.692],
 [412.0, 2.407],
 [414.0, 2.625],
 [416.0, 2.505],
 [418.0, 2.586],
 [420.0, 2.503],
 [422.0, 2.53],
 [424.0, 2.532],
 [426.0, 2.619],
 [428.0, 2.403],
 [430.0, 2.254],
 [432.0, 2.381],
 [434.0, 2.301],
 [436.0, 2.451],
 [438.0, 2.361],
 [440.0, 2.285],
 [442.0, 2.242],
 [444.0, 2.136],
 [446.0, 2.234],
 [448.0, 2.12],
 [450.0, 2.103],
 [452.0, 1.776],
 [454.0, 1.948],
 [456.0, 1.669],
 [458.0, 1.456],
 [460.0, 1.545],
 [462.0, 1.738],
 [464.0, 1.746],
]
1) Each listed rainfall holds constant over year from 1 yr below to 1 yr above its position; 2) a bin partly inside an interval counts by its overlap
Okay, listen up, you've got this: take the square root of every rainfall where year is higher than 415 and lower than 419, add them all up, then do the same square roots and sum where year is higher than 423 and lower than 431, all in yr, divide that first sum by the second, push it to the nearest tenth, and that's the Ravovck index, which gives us 0.5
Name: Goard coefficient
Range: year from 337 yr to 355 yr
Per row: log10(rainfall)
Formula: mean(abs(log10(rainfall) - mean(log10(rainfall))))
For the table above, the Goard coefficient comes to 0.022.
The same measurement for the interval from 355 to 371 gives 0.022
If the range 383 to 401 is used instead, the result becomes 0.019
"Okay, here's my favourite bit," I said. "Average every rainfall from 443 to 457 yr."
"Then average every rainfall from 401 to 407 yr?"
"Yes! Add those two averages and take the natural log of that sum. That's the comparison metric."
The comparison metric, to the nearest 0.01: 1.54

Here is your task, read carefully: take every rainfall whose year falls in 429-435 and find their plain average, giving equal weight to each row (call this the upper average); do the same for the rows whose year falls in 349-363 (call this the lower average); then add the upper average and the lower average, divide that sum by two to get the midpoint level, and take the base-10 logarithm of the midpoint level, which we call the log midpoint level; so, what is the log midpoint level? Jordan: 0.457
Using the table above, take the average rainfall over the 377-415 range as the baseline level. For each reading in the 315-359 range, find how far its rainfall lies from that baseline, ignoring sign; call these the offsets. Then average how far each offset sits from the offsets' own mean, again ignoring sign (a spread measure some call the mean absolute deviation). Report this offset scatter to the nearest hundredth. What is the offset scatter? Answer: 0.17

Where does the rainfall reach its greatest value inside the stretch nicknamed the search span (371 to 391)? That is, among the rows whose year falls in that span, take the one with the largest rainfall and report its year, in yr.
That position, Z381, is 372.0 yr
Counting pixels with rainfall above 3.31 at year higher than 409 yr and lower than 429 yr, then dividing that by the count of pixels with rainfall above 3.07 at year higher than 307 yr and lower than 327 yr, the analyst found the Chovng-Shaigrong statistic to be 0.0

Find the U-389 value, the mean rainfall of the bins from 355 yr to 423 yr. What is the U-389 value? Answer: 3.12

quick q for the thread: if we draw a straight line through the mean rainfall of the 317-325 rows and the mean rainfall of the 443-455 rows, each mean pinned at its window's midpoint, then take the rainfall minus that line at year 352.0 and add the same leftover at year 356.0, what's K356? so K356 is 0.54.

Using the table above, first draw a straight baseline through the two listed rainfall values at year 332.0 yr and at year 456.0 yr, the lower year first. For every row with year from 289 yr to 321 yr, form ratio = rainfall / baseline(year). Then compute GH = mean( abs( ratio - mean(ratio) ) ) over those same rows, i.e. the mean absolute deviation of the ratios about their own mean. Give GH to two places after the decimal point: 0.10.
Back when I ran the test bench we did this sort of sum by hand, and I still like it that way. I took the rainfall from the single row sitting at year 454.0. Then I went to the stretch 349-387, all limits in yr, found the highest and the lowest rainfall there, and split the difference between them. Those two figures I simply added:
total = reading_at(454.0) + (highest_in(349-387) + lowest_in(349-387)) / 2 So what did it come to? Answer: 5.4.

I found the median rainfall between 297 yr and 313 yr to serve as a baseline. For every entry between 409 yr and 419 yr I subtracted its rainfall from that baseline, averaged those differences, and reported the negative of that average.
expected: -0.7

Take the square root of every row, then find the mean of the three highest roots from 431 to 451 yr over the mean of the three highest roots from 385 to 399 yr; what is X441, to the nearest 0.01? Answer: 0.84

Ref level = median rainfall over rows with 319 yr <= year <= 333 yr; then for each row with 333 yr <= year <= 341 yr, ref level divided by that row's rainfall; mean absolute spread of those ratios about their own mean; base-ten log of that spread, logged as -1.39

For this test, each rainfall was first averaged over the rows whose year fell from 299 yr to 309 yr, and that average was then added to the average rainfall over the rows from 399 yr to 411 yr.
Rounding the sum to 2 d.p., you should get 6.01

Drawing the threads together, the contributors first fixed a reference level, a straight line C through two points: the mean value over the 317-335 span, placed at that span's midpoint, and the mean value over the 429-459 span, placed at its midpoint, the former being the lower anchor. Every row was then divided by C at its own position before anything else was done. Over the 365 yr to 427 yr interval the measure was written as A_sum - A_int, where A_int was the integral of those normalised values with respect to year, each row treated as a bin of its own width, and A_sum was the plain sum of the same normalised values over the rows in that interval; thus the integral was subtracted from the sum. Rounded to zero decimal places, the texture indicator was -35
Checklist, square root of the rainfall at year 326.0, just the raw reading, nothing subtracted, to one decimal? 1.9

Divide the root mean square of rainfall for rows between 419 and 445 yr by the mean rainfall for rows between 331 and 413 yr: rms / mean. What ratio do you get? 0.73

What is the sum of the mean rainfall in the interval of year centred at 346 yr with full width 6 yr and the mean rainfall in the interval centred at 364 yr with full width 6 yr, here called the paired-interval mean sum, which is 7.1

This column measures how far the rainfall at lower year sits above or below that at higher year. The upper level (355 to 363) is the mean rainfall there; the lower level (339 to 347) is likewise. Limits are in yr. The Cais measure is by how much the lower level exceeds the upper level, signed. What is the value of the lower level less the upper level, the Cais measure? -0.03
